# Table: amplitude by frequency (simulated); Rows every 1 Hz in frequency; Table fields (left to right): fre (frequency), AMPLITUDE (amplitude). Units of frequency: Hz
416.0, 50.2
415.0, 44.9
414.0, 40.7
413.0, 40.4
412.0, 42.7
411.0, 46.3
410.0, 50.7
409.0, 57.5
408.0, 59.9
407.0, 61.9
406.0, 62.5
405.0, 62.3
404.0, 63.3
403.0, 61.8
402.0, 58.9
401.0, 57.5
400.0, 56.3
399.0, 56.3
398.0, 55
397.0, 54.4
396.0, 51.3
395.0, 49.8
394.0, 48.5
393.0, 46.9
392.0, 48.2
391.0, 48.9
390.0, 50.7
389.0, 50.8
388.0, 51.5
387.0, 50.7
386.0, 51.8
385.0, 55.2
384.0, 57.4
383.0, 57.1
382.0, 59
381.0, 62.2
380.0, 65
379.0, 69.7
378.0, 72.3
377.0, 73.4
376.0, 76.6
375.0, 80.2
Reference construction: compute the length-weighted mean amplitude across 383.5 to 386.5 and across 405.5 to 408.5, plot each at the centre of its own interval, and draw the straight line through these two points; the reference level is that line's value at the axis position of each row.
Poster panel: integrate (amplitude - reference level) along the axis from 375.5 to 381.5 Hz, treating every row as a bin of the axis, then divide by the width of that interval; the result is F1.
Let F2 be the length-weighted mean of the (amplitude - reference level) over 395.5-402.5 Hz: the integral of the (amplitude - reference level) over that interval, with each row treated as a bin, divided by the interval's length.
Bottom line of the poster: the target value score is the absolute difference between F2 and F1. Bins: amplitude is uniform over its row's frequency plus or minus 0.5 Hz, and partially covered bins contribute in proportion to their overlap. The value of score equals 20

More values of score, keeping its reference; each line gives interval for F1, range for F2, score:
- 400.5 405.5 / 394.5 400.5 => 5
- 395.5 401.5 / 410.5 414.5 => 17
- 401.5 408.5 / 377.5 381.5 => 13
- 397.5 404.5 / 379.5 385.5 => 6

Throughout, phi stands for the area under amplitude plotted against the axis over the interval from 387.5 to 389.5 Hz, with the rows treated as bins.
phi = 102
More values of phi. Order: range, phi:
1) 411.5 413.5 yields 83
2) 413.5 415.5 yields 86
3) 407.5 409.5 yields 117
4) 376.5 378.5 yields 146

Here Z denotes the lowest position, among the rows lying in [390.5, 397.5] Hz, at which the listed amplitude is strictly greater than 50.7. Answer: 396.0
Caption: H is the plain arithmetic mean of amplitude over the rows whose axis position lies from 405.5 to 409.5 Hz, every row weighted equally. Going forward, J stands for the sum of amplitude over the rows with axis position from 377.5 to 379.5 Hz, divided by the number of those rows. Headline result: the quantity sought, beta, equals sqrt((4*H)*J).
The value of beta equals 131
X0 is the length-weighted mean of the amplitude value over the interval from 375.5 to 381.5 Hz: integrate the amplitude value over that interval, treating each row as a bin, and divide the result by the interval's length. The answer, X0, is 70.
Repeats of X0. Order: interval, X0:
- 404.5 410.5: 59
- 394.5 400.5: 54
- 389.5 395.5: 49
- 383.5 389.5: 53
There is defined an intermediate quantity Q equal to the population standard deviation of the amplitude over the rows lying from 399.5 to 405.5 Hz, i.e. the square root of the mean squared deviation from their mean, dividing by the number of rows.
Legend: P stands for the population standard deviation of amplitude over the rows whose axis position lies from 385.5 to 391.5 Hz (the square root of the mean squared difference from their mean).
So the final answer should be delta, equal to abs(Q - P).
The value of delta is 1.7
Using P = 0.9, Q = 2.6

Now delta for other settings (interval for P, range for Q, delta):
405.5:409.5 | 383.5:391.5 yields 0.6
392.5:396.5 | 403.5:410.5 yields 2.5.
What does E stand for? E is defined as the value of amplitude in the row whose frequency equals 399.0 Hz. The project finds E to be 56.3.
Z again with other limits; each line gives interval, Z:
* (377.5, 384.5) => 378.0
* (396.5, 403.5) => 397.0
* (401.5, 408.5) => 402.0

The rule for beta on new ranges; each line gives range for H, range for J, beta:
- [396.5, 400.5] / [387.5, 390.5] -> 106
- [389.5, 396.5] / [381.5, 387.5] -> 104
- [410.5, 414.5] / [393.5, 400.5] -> 95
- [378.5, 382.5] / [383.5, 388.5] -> 117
